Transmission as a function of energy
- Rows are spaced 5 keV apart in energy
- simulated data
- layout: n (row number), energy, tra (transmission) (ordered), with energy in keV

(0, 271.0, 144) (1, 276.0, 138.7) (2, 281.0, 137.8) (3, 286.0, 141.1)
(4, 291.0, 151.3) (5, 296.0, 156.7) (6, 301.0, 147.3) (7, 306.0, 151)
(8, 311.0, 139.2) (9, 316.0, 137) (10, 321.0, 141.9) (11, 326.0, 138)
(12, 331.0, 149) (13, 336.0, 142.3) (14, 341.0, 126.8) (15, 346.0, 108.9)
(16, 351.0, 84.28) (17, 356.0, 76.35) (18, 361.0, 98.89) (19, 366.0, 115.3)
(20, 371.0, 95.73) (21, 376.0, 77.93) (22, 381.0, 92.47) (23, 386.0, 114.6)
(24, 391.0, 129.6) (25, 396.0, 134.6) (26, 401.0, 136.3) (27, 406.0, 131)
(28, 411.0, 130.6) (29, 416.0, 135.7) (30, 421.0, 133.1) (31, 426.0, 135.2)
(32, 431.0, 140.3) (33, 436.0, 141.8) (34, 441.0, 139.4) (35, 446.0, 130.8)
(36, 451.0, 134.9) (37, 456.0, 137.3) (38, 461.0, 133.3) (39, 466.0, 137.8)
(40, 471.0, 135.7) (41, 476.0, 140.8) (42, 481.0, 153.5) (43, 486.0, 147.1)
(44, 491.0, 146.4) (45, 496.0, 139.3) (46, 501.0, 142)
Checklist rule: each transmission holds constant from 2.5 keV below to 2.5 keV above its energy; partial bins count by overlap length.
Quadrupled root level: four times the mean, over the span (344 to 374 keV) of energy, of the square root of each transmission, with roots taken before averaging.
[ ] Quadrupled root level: 39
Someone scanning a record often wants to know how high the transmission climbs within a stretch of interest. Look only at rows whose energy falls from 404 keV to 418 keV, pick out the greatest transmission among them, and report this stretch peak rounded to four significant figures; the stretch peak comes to 135.7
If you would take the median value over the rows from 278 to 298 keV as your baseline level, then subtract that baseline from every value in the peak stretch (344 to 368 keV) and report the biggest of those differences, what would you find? -31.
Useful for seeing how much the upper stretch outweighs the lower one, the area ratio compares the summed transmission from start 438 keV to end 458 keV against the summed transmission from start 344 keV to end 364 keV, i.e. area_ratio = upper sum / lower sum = 1.5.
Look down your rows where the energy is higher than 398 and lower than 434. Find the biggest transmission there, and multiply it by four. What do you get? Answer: 561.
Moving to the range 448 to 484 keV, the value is 614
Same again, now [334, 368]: 569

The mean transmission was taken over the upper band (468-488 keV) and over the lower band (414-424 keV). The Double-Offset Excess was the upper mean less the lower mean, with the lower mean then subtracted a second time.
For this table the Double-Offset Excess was -125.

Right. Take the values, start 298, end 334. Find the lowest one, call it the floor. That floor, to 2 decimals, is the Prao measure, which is 137.00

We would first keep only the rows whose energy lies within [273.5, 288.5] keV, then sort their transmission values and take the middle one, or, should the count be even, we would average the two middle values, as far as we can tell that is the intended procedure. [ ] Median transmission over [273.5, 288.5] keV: 139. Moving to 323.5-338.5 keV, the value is 142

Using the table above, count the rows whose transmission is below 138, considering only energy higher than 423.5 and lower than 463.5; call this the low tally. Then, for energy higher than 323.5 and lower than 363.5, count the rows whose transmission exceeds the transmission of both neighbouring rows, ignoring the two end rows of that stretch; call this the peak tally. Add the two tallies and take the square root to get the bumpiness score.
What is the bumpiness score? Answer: 2.45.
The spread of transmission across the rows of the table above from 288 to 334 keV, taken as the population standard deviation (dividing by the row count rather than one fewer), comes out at 7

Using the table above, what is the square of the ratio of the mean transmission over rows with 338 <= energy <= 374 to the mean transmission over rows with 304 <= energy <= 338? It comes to 0.50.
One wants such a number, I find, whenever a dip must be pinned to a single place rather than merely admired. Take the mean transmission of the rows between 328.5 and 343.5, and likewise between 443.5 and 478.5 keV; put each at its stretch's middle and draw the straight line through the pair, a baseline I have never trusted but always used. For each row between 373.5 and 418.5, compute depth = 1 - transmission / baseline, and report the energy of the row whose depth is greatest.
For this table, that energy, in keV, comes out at 376.0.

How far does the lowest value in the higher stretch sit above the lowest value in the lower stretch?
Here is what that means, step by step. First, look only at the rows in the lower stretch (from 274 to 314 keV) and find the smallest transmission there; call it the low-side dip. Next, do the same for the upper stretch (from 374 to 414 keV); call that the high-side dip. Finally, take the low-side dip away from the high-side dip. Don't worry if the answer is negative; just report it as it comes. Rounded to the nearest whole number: -60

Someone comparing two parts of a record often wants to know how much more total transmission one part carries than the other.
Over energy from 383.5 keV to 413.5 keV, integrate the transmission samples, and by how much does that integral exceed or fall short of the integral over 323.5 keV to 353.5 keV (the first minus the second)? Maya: 137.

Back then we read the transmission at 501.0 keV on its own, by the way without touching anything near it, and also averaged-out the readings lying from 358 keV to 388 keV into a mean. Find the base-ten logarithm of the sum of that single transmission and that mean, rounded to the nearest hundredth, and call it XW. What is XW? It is 2.38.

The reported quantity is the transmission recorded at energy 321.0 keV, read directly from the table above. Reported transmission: 141.9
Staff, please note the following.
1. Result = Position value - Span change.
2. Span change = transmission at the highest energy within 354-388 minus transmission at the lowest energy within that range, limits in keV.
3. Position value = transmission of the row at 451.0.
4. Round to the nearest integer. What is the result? 97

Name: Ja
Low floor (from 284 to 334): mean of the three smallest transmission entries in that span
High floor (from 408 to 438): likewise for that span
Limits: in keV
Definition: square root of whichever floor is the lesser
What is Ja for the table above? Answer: 11.5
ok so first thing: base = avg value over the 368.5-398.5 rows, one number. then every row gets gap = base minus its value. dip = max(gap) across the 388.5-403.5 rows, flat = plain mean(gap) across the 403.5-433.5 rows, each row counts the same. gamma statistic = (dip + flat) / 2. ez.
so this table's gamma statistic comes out -24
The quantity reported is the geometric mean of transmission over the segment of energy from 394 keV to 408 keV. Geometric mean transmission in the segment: 134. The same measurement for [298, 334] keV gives 143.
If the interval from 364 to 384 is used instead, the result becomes 94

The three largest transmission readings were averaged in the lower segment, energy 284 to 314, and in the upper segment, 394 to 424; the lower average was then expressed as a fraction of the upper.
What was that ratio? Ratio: 1.1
